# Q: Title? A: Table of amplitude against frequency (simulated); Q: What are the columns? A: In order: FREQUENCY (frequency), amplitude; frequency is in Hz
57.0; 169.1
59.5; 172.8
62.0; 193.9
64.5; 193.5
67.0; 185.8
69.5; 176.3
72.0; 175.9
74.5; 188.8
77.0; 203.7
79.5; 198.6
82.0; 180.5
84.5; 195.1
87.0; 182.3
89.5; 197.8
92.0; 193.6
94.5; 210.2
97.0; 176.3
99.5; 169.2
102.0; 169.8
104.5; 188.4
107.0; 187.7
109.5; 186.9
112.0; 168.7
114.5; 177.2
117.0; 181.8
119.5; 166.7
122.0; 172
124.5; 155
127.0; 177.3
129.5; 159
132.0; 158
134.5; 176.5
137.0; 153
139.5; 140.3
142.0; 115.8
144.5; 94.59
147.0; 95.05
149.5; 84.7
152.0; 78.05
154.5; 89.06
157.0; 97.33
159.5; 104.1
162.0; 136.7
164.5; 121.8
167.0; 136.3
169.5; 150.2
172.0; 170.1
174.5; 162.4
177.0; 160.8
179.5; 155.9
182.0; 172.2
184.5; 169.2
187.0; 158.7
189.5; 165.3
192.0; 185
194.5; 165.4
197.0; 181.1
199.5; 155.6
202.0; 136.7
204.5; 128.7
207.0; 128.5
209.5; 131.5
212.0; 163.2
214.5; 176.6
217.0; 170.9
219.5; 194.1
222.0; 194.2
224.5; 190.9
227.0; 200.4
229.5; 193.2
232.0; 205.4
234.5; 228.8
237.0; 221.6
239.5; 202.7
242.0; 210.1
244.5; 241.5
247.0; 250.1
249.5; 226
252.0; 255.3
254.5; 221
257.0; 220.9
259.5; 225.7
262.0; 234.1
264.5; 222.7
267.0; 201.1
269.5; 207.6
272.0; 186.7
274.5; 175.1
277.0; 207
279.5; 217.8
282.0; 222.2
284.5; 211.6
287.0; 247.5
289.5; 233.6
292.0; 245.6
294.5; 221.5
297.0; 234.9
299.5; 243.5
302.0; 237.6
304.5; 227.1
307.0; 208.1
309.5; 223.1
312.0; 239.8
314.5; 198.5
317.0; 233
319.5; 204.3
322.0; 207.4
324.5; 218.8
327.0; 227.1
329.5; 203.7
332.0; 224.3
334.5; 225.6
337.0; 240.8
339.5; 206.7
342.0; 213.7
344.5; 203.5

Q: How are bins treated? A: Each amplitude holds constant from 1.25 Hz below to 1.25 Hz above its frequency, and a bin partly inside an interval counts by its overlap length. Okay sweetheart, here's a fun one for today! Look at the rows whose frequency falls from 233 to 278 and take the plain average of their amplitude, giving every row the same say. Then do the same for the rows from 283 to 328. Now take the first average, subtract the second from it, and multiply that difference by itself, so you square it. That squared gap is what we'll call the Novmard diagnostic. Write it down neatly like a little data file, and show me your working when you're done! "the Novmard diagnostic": 48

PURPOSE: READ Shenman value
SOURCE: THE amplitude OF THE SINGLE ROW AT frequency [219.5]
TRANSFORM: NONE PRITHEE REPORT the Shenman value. 194.1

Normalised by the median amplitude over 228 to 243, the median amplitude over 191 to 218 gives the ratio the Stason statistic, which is 0.79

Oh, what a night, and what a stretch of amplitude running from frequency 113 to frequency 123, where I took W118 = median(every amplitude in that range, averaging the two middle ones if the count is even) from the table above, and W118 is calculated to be 175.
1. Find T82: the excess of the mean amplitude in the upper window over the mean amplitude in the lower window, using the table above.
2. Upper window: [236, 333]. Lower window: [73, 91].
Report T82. 29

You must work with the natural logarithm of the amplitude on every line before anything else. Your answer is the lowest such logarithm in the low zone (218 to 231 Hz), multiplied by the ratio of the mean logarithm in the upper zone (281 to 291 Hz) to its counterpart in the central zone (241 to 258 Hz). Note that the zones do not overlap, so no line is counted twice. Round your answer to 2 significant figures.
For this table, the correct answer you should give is 5.2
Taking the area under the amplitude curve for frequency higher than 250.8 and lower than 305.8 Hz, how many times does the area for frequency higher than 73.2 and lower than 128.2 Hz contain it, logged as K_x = 0.82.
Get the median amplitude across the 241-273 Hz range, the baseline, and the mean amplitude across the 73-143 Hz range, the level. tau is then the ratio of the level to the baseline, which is 0.79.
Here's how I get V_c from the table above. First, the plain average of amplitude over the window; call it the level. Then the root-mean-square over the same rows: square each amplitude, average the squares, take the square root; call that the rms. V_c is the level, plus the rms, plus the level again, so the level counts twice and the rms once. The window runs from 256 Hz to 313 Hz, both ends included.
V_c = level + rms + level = 665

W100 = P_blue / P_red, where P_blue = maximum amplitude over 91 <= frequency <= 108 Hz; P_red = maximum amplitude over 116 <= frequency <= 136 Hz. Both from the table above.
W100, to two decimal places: 1.16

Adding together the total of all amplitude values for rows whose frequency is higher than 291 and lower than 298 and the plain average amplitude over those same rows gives 936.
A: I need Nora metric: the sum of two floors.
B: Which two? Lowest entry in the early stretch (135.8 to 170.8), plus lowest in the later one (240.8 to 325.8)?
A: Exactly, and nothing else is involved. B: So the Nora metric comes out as 253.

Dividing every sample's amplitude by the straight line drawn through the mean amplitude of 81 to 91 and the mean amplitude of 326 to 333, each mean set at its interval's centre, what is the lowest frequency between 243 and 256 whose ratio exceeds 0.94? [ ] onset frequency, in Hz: 244.5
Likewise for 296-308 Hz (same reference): 297.0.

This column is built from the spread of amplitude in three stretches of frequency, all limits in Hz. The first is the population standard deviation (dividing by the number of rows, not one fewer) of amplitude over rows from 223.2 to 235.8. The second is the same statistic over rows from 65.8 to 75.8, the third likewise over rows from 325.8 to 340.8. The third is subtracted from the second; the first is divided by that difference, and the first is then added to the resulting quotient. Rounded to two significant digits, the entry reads 12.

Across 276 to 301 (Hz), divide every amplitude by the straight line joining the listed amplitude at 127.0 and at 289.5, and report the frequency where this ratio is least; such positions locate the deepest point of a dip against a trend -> 277.0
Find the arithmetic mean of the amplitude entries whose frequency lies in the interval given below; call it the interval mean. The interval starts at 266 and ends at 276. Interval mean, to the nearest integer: 193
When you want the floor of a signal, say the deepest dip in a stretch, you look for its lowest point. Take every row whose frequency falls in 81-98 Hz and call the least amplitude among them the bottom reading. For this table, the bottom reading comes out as 176.3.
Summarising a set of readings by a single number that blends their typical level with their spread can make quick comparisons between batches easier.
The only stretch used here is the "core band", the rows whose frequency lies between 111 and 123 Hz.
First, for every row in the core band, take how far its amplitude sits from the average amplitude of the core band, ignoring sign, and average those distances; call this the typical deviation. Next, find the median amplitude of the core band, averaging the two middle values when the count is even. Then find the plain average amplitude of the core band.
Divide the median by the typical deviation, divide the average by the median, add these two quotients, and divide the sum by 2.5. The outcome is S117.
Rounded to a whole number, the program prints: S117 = 14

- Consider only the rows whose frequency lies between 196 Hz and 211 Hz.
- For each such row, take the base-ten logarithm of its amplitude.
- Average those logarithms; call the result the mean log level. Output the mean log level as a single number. 2.15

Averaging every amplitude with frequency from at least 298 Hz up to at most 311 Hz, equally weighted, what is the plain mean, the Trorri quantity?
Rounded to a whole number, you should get 228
